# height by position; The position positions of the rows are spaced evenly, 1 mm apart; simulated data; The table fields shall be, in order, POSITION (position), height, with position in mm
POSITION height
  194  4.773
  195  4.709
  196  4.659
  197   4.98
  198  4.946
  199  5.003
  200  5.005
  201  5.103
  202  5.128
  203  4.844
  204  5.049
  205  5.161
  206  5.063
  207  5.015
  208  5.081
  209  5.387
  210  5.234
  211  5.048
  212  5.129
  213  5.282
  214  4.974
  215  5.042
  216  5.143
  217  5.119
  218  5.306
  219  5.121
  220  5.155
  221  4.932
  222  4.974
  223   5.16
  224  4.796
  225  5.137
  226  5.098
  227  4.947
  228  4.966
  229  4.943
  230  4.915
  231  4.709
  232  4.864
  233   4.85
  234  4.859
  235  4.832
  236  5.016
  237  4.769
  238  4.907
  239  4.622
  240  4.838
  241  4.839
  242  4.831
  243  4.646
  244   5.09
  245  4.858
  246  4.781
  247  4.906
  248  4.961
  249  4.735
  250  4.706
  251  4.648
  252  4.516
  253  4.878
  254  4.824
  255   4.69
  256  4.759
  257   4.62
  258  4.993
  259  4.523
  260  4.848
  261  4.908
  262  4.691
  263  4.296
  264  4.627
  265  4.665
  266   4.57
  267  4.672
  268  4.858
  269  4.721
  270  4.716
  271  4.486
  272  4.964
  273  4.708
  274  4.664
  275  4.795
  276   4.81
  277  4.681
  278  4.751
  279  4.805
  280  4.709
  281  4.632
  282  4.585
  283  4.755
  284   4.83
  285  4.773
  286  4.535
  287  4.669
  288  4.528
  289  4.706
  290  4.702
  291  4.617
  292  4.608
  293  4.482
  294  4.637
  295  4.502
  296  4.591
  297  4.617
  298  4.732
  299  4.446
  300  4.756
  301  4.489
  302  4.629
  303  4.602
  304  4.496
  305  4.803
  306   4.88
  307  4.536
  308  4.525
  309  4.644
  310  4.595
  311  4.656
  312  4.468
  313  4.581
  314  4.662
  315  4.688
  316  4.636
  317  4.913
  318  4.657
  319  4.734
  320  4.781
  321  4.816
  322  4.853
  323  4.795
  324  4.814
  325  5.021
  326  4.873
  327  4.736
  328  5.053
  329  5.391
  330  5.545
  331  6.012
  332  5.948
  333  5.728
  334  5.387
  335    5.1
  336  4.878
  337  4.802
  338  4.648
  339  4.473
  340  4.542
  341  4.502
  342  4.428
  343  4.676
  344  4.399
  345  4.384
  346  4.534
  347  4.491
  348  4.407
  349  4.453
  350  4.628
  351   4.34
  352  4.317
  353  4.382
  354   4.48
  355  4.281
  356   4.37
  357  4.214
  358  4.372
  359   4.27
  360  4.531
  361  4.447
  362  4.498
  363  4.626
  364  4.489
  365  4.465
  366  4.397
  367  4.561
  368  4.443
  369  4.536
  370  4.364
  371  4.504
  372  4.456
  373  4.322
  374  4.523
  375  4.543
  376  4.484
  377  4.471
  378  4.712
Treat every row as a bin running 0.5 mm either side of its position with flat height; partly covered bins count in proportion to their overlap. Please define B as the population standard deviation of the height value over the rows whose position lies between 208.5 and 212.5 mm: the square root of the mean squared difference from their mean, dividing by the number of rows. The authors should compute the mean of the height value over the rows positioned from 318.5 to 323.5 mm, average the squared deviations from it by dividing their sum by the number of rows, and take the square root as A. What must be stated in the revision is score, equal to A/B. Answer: 0.31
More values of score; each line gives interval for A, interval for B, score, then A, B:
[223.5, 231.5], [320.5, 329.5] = 0.69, 0.13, 0.19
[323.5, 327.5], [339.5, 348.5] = 1.19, 0.10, 0.09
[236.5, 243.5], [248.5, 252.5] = 1.18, 0.10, 0.08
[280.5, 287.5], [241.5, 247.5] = 0.74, 0.10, 0.13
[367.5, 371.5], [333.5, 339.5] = 0.22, 0.07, 0.30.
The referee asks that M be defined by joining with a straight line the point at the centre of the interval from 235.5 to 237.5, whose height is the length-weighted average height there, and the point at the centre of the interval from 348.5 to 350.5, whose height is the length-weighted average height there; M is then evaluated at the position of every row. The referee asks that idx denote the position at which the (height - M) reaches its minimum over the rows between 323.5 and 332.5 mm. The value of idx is 327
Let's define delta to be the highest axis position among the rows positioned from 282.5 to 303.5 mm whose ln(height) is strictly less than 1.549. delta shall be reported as 303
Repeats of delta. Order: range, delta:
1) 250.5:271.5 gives 271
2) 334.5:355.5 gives 355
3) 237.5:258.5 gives 257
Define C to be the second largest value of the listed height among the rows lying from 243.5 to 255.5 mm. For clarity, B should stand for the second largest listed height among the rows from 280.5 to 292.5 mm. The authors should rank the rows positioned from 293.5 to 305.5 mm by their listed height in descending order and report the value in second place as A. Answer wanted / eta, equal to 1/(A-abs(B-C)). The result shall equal 0.219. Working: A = 4.756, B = 4.773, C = 4.961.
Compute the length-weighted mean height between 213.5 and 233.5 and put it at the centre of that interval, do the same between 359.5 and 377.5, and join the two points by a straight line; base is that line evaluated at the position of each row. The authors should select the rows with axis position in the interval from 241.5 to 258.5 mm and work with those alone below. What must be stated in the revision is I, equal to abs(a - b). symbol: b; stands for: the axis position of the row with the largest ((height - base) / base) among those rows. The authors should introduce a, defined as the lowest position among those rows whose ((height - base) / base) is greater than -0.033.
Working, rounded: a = 242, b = 244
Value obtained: 2 mm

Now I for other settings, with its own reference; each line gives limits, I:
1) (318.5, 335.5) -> 12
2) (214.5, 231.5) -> 3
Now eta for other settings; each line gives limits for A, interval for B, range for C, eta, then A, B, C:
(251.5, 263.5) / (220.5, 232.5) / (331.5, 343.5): 0.232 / 4.908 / 5.137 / 5.728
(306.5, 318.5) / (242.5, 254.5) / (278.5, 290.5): 0.221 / 4.688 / 4.961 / 4.805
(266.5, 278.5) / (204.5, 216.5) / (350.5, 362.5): 0.245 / 4.858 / 5.282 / 4.498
